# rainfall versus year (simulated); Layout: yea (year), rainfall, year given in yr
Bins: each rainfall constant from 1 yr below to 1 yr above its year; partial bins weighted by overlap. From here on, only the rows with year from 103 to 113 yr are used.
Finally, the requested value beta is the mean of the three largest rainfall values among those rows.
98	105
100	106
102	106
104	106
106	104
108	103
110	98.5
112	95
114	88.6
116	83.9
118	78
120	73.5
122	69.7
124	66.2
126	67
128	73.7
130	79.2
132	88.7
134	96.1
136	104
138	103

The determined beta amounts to 104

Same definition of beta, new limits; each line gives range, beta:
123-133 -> 81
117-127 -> 74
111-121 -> 89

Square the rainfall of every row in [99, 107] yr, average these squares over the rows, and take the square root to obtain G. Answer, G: 106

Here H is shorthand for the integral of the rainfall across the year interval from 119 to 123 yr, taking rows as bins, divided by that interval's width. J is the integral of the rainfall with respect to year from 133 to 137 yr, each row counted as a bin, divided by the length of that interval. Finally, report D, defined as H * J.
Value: 7164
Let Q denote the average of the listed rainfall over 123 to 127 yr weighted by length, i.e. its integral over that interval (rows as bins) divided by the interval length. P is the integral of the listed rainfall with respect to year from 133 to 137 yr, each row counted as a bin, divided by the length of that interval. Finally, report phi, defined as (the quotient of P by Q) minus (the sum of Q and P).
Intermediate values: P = 100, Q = 67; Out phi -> -165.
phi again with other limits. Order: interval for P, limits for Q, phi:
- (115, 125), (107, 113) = -172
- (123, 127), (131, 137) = -162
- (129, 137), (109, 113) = -188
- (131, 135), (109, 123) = -175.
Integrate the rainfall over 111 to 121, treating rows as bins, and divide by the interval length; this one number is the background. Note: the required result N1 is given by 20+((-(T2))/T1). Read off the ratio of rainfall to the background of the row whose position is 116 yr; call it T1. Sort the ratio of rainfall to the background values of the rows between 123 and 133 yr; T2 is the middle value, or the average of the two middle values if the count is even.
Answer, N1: 19.1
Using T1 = 1.00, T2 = 0.9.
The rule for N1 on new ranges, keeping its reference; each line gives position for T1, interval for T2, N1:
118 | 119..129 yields 19.1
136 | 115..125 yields 19.3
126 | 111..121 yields 18.7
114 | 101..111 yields 18.8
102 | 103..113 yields 19.0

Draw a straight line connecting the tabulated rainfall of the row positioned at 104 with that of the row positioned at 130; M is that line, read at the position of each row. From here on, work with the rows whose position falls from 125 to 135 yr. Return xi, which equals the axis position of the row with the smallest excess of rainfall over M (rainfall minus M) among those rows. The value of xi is 126 yr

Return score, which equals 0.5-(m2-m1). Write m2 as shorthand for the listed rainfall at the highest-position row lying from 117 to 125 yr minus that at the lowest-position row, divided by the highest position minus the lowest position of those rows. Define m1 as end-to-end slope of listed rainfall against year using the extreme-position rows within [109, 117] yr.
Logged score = 0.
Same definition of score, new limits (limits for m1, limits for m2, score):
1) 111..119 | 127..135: -6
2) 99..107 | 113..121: 3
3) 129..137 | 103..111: 6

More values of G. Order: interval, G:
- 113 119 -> 84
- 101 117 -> 98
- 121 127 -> 68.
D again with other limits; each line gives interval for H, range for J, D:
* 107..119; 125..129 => 6414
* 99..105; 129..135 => 9328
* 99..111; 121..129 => 7186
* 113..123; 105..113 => 7884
